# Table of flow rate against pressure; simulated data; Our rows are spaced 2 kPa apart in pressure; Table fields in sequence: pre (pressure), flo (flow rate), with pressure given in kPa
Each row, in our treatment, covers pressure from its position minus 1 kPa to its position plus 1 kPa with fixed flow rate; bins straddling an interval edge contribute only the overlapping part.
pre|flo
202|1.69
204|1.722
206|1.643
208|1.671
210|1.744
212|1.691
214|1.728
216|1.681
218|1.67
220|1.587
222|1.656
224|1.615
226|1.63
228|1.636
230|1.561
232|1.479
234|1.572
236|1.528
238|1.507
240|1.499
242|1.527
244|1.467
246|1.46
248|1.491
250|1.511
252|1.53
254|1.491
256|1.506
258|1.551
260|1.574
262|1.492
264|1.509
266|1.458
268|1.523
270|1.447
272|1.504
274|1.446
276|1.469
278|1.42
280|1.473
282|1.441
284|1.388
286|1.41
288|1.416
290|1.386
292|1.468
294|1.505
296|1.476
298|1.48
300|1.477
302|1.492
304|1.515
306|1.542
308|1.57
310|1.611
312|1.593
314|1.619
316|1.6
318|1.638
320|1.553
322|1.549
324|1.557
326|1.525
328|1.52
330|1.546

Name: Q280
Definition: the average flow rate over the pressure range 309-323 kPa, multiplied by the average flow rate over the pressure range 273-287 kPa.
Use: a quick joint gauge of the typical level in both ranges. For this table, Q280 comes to 2.29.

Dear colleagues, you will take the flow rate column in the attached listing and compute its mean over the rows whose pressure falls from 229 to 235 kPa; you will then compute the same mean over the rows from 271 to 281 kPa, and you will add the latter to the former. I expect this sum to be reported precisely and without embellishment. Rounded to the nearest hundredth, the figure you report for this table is 3.00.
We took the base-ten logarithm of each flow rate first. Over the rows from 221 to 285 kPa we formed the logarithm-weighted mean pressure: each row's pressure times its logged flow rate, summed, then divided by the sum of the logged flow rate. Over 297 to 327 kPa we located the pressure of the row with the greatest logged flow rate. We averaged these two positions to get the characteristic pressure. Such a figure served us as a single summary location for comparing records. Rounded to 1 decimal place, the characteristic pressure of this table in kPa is 284.8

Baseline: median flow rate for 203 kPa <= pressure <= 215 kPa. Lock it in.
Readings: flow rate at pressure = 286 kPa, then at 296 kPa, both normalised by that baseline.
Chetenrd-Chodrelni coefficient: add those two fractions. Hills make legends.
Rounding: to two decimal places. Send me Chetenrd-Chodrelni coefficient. 1.69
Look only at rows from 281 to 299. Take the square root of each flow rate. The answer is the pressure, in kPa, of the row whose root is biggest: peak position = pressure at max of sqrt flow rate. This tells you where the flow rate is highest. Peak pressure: 294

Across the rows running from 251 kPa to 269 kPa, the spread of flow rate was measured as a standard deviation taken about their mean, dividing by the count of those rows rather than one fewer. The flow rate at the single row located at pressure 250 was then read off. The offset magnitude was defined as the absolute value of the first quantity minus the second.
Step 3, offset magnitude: 1.48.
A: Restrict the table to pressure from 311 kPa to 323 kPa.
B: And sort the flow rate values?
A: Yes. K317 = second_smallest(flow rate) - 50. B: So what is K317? -48.4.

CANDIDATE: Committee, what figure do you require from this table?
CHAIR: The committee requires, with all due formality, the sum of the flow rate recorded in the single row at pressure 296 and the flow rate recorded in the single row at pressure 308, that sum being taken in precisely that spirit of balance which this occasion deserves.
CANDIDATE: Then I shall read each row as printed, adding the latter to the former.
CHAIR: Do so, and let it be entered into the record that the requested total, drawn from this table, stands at 3.05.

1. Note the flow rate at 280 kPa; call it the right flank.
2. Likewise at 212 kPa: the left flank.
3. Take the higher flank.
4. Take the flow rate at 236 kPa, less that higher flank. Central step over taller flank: -0.16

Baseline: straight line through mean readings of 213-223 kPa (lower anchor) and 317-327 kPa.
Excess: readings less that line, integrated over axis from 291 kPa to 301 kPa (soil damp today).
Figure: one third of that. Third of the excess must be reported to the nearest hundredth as -0.36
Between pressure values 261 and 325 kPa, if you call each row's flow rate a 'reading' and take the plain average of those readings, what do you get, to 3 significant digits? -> 1.50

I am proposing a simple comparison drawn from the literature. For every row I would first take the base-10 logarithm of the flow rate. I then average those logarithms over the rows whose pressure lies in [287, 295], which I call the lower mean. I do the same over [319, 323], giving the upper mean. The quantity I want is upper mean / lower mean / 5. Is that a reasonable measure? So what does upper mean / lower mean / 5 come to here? 0.24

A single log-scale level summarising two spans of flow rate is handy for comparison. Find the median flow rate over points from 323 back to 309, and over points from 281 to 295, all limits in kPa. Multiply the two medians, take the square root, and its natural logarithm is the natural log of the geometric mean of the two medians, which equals 0.41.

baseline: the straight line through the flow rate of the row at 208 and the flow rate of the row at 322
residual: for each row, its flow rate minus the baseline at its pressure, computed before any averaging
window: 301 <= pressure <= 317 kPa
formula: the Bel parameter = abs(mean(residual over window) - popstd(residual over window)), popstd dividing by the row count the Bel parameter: 0.044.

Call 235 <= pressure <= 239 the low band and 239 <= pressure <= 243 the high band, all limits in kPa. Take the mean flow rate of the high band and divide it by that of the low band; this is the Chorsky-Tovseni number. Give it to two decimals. 1.00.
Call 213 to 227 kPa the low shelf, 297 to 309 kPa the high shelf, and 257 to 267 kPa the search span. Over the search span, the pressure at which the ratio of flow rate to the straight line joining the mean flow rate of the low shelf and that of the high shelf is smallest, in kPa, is 266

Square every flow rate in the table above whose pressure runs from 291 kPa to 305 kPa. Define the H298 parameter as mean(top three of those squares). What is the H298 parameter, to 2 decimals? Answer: 2.26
